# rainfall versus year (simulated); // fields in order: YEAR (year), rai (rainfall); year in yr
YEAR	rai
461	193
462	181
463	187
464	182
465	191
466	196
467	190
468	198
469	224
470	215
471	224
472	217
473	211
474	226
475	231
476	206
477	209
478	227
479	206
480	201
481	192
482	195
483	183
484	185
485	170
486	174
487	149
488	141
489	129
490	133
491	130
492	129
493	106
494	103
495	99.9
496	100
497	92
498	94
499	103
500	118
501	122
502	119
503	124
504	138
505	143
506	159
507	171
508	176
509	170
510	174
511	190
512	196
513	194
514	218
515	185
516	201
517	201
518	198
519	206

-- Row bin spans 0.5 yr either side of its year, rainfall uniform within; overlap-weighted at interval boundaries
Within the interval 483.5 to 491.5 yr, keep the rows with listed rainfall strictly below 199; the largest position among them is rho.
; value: 491 yr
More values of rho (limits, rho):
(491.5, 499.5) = 499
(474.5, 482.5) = 482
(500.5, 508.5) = 508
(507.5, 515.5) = 515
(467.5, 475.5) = 468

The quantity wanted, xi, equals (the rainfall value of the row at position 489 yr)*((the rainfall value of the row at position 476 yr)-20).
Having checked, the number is 23994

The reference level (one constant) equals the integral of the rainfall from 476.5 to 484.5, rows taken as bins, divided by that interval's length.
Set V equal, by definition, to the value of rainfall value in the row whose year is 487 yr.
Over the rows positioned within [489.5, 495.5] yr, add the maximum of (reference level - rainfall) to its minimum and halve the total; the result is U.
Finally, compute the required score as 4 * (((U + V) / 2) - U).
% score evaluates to 131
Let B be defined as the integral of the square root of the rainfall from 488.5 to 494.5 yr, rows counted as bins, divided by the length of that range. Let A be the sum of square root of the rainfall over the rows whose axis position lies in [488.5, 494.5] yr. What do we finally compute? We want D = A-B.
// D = 55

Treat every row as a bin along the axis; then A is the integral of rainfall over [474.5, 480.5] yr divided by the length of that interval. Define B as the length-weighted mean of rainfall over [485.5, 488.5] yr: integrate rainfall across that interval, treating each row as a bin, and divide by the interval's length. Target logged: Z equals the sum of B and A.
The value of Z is 368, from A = 213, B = 155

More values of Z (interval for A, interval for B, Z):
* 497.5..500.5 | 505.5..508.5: 274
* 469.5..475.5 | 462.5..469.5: 416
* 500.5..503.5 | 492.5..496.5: 224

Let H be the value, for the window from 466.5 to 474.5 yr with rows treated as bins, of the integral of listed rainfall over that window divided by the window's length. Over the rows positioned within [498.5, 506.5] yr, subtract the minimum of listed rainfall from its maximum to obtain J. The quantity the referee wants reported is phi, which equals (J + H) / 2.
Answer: 135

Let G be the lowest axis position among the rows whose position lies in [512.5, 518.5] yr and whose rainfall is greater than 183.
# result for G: 513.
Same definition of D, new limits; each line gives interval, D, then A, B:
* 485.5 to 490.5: 48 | 60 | 12.0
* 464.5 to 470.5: 71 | 85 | 14.2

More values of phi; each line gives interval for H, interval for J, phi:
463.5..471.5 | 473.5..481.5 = 121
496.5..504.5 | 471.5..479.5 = 69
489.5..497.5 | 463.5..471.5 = 77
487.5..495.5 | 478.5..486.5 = 79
